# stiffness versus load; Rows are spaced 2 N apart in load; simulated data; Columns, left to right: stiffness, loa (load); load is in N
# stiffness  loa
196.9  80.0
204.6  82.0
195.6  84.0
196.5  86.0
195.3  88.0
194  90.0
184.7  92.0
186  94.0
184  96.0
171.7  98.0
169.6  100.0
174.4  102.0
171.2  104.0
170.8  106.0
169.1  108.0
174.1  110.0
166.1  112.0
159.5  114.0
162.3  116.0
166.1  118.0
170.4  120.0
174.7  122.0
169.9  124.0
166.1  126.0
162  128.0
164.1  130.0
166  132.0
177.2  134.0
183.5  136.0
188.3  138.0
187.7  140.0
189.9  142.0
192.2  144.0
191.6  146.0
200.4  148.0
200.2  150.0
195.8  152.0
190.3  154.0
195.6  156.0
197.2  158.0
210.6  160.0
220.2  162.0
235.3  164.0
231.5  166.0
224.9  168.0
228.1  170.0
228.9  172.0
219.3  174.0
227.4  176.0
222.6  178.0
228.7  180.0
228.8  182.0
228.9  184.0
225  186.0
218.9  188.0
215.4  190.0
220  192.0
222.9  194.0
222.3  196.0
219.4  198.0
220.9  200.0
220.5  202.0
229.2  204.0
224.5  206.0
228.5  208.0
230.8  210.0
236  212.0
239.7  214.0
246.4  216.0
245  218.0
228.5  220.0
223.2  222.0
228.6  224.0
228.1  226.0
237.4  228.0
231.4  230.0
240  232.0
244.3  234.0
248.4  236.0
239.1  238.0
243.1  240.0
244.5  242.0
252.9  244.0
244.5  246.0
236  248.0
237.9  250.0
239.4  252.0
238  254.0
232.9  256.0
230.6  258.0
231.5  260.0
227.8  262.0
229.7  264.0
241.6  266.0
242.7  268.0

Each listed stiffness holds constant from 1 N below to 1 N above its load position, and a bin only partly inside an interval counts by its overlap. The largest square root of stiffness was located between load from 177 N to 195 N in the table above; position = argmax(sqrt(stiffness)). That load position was 184.0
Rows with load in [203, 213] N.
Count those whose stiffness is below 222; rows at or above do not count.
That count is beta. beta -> 0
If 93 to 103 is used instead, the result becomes 5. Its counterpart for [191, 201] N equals 3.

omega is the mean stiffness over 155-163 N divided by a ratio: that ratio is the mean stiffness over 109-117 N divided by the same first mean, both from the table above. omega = 256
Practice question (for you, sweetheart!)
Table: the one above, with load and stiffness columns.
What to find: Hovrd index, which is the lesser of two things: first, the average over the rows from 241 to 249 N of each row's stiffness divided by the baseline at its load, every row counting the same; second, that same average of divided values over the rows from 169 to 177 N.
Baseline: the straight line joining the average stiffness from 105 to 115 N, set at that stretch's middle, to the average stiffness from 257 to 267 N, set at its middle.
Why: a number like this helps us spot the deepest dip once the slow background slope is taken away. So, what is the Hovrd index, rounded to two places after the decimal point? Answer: 1.09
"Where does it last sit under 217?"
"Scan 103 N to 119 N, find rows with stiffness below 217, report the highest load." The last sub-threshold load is 118.0 N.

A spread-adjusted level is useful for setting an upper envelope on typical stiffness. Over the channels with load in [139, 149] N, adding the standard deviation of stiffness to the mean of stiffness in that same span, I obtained 197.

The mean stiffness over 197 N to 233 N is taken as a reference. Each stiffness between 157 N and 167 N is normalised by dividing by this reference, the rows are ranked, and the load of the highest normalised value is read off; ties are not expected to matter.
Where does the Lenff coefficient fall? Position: 164.0 N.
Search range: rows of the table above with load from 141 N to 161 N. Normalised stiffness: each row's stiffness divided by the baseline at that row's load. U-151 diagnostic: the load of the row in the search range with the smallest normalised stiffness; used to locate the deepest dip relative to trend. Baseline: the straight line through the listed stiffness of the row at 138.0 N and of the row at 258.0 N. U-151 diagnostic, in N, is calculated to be 154.0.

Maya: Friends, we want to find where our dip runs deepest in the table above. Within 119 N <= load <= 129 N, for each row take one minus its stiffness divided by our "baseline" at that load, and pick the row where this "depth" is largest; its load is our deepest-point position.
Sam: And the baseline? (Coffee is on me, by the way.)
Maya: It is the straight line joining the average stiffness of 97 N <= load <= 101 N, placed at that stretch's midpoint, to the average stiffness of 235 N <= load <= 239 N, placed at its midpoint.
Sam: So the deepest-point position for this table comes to 128.0 N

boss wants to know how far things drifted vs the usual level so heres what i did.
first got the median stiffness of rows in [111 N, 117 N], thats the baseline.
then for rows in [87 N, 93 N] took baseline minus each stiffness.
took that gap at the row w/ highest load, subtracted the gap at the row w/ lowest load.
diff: 11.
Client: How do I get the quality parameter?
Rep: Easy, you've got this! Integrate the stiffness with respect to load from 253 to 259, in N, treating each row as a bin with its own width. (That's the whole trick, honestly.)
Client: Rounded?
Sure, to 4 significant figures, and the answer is 1403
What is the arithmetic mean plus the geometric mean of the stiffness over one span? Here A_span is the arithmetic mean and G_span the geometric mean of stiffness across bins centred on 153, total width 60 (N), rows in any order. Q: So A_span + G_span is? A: 400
